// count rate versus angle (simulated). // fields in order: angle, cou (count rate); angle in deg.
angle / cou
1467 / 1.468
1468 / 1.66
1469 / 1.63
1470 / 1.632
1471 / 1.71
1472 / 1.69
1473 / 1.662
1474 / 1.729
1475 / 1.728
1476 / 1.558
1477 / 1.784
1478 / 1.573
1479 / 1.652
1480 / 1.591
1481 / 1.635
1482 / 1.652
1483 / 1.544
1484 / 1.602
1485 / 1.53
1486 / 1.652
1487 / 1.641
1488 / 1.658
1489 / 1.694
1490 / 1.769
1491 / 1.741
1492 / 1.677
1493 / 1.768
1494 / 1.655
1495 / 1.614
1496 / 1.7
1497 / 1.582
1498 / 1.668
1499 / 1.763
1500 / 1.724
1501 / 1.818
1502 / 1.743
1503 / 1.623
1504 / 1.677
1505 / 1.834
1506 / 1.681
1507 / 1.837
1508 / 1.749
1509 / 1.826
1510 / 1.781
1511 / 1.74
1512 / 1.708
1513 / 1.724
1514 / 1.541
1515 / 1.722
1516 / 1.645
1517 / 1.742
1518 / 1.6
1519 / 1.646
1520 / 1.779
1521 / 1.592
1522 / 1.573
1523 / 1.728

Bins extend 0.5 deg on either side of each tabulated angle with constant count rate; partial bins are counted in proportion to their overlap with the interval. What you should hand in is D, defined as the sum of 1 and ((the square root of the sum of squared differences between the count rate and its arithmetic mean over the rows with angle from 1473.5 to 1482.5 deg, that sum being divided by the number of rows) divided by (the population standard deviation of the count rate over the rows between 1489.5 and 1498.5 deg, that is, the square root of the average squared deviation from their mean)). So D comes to 2.2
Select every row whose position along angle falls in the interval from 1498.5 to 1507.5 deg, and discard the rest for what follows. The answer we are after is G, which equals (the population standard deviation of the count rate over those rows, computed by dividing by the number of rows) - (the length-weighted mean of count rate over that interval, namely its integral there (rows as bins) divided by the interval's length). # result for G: -1.67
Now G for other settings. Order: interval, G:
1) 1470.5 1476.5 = -1.62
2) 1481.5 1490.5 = -1.57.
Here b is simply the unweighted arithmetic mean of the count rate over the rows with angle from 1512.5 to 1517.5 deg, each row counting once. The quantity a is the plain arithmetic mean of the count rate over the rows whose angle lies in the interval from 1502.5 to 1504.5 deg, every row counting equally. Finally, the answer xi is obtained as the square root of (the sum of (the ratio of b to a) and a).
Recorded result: 1.63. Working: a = 1.65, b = 1.67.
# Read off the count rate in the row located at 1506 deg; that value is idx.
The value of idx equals 1.681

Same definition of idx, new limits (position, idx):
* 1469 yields 1.63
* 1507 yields 1.837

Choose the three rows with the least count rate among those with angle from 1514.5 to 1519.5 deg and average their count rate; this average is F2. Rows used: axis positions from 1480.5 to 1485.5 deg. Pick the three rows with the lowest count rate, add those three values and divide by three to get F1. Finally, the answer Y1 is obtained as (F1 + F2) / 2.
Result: 1.59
